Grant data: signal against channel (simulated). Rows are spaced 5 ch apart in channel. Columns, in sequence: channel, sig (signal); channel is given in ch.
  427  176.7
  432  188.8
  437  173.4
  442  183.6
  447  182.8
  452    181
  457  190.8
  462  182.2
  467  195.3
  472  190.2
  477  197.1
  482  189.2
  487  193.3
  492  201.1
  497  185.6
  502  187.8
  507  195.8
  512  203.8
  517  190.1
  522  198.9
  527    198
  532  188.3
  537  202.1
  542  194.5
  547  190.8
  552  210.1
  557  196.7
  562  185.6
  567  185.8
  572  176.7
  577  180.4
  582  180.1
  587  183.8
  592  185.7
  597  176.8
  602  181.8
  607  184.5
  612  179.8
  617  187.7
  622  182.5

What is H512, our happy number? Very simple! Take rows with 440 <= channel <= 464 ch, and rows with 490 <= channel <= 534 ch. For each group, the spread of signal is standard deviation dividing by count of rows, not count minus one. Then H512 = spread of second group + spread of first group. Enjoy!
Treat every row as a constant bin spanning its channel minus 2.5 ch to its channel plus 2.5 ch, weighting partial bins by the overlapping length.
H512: 9.7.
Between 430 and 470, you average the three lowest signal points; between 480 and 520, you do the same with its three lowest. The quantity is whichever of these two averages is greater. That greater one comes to 188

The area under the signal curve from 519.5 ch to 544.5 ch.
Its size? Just 4909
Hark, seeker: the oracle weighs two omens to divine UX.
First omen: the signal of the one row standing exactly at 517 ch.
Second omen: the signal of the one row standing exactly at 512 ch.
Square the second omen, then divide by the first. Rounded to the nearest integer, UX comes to 218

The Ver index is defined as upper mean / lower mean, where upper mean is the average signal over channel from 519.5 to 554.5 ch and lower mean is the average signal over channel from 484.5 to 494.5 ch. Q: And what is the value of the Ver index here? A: 1.00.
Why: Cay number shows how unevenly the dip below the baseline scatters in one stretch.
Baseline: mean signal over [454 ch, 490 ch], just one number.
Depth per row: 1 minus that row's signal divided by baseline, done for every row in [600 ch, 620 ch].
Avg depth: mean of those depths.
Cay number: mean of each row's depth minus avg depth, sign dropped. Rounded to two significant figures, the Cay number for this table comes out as 0.014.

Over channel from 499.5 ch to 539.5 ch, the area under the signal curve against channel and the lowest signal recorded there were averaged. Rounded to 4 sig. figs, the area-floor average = 4006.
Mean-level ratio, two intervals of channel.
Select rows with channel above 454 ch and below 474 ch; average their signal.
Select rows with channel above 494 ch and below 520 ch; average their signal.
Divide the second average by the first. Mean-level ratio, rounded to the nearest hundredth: 1.02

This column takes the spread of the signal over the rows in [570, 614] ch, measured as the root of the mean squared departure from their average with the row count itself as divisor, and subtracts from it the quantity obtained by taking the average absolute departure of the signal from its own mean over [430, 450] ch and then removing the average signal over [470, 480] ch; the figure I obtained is 192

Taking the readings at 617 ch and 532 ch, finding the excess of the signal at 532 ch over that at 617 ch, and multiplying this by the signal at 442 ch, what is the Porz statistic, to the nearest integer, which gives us 110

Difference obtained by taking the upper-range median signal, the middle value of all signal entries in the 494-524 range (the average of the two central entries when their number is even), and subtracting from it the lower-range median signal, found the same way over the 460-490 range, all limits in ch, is 1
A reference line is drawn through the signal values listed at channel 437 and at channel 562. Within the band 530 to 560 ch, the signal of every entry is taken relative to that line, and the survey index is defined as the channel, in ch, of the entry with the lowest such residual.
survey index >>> 532 ch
